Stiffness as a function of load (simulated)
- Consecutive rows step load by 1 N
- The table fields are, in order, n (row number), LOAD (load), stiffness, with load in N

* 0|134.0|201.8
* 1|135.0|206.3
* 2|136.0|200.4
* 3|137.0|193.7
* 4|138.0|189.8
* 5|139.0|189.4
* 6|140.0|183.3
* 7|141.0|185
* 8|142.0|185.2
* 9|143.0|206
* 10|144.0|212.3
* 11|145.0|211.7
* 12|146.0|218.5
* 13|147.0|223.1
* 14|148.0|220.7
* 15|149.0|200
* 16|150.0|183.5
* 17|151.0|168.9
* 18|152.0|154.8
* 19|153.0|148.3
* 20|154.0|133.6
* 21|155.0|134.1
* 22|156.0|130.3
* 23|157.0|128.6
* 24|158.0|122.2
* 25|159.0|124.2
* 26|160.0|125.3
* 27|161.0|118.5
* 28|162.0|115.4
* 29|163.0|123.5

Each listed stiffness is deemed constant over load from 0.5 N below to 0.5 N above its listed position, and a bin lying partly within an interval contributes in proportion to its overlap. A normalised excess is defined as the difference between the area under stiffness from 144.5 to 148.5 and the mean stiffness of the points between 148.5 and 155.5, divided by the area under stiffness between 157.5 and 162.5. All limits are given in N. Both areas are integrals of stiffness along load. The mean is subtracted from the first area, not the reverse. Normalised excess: 1.2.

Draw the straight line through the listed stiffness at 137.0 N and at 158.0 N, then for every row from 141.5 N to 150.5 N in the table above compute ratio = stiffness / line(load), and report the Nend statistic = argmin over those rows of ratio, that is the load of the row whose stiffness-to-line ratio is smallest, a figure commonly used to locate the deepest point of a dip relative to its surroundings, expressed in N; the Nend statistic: 142.0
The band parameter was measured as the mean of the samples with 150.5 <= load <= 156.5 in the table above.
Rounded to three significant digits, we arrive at 145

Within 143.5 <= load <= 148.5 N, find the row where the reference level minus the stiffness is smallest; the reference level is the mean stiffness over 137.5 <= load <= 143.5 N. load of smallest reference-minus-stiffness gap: 147.0 N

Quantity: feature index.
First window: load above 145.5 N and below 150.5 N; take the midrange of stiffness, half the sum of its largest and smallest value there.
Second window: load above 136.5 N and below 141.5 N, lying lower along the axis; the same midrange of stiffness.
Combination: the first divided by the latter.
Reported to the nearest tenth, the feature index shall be 1.1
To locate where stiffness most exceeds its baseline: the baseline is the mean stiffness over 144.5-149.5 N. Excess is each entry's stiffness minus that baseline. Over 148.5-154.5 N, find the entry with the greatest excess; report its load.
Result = 149.0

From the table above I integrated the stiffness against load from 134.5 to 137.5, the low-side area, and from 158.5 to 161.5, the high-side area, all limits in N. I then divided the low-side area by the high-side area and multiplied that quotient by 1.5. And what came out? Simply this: 2.4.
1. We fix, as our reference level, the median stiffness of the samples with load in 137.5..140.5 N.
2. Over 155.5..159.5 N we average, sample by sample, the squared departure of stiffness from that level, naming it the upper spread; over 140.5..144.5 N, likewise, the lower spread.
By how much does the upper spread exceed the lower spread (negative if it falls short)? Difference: 3780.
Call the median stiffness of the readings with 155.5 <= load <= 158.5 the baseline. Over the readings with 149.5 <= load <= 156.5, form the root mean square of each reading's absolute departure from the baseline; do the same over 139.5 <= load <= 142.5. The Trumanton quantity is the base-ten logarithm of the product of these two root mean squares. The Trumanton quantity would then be 3.2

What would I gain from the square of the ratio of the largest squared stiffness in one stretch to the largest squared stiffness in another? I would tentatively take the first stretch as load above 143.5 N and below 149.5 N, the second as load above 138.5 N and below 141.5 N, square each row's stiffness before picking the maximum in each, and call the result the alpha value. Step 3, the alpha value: 1.93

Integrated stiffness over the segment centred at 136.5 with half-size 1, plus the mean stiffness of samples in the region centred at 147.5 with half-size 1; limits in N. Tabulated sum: 616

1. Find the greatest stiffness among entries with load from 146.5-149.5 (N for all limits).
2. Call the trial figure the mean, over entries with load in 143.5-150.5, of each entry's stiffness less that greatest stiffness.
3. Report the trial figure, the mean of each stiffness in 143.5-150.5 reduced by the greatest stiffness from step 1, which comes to -13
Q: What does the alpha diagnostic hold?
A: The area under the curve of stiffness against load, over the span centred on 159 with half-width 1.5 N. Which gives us 372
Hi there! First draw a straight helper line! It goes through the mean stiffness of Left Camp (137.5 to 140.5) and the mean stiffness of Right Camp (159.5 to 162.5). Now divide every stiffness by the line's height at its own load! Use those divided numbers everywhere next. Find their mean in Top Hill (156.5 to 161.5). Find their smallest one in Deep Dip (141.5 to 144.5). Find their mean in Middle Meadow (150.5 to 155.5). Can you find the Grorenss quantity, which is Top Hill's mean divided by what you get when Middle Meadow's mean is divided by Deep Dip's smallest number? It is 1.00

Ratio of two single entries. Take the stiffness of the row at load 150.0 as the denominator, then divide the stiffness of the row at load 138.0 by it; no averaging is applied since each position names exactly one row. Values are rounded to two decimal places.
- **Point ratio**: 1.03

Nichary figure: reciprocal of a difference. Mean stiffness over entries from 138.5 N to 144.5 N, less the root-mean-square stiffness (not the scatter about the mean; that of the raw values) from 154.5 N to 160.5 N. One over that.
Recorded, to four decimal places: 0.0151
